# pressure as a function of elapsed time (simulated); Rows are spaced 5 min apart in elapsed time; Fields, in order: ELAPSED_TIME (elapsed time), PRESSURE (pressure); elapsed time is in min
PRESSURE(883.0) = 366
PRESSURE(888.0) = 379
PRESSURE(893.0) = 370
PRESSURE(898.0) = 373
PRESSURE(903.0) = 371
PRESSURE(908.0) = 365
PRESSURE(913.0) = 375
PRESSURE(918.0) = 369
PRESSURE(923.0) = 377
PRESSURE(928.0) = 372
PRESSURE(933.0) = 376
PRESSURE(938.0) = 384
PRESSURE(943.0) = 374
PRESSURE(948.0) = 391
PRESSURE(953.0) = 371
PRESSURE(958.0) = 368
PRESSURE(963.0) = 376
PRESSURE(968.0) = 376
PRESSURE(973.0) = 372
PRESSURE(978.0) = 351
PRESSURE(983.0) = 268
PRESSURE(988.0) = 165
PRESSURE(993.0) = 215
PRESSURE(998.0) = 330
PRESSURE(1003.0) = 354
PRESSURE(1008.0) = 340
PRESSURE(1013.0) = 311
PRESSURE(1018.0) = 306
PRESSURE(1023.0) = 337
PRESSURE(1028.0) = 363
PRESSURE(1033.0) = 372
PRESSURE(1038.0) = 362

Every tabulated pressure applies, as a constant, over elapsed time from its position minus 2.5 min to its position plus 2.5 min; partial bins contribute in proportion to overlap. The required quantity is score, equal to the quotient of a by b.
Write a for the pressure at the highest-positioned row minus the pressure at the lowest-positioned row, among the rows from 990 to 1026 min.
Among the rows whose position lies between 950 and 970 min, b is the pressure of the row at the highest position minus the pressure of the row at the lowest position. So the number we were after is 24.4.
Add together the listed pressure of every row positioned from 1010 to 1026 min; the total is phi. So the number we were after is 954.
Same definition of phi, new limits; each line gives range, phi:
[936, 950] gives 1149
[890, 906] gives 1114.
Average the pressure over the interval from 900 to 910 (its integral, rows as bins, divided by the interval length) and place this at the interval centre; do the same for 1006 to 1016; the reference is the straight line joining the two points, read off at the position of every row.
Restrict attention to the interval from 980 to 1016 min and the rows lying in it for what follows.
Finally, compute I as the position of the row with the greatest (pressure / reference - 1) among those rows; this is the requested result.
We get 1003.0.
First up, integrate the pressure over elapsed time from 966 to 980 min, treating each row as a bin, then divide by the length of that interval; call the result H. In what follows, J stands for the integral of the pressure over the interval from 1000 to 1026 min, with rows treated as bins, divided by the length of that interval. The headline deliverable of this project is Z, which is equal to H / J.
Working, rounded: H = 367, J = 330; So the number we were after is 1.1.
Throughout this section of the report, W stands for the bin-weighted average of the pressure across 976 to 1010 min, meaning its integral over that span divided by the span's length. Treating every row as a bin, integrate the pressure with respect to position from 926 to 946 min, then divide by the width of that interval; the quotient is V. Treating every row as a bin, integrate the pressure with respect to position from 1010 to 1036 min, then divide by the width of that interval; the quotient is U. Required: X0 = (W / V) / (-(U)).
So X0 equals -0.0023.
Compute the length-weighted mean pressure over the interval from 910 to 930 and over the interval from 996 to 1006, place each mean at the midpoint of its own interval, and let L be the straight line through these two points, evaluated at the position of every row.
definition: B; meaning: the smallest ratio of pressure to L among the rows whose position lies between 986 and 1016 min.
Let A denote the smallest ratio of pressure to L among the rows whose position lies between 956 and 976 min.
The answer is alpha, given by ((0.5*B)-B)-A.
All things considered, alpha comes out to -1.26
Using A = 1.03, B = 0.47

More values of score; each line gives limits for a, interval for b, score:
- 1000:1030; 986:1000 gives 0.1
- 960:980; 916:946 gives -5.0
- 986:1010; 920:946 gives -58.3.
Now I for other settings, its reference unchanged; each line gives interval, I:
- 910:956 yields 948.0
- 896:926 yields 923.0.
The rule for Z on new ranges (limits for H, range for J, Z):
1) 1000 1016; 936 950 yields 0.9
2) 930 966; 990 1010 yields 1.2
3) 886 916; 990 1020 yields 1.2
